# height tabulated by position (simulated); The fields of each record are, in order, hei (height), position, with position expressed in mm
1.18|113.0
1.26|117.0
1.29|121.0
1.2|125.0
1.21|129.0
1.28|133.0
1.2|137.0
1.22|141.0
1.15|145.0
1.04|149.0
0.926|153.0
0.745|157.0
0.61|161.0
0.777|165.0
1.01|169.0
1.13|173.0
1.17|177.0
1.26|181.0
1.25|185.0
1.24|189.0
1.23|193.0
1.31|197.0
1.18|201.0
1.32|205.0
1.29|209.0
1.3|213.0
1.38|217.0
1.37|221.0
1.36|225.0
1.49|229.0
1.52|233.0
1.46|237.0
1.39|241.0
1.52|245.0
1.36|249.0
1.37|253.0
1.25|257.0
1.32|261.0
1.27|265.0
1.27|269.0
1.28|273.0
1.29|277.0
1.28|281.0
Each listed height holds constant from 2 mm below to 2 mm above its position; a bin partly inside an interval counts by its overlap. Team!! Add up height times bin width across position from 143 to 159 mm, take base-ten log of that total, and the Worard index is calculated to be 1.19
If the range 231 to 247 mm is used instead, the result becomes 1.37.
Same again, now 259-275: 1.31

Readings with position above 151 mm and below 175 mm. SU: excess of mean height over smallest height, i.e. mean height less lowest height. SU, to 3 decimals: 0.256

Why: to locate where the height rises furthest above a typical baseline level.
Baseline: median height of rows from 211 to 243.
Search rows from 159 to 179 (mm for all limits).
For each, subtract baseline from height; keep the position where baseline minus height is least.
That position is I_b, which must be 177.0 mm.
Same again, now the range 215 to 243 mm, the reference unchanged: 233.0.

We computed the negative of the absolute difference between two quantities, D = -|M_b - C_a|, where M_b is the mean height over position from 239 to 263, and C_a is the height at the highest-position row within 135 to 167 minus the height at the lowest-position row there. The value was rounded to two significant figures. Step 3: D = -1.8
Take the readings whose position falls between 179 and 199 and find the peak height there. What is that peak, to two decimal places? 1.31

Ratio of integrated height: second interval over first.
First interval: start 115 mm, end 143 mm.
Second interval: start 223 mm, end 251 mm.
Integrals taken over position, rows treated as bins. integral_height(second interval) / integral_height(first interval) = 1.17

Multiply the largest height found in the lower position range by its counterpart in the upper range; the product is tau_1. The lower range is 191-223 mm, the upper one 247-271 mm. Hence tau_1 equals 1.89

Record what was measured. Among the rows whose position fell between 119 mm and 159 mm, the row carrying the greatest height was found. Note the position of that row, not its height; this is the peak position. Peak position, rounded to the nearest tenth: 121.0 mm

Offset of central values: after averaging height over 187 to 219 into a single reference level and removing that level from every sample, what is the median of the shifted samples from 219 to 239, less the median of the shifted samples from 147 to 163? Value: 0.62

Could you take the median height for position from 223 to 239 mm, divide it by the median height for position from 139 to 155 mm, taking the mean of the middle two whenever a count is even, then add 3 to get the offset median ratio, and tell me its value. 4.35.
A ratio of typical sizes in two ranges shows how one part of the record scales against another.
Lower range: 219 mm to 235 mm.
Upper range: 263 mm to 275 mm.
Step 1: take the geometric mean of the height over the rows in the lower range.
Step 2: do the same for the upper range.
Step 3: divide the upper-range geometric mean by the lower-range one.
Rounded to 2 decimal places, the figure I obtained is 0.89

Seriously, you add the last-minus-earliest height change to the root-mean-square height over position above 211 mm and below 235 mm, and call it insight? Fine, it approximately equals 1.63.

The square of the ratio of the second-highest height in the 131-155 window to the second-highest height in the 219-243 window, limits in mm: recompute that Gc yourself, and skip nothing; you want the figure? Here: 0.67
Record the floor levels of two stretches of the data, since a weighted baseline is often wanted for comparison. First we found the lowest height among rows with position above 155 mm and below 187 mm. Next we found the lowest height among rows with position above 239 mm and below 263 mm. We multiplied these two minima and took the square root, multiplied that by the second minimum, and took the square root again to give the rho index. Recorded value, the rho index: 1.04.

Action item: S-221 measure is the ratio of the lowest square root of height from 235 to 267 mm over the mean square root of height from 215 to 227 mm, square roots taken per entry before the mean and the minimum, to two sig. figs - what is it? 0.96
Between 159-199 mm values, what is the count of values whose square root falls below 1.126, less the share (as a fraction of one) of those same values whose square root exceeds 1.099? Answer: 8.5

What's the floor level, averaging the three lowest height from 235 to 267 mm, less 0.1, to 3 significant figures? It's 1.18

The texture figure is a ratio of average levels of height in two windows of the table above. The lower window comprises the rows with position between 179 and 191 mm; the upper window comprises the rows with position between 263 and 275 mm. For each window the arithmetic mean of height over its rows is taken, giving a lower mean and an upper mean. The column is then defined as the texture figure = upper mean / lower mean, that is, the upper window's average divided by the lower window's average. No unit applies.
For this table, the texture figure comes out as 1.02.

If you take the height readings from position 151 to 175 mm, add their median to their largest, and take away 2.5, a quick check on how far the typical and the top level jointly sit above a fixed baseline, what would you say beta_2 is -0.52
